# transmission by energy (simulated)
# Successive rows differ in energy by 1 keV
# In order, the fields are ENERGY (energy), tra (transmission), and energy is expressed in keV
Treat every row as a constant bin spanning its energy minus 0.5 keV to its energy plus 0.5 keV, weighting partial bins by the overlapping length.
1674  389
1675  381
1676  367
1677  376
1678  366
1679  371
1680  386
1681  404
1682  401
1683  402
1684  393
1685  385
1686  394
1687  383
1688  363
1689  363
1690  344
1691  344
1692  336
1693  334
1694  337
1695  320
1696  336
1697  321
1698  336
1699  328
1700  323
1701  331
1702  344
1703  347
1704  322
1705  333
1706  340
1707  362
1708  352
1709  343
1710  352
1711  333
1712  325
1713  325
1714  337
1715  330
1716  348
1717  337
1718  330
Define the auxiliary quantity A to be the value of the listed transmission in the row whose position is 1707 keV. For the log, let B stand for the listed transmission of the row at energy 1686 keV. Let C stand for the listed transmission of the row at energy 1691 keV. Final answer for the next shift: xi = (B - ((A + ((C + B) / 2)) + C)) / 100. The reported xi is -6.8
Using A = 362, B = 394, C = 344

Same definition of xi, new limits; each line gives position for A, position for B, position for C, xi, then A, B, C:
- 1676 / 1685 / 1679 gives -7.3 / 367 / 385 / 371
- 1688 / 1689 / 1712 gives -6.7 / 363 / 363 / 325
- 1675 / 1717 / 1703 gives -7.3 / 381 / 337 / 347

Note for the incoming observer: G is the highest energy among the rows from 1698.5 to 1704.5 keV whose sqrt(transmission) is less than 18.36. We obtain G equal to 1704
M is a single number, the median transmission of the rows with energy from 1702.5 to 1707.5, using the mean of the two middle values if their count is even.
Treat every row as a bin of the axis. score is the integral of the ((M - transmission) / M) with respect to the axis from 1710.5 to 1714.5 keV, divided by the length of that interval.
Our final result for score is 0.03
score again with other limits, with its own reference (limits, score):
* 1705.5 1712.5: -0.01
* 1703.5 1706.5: 0.02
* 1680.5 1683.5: -0.18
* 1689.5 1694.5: 0.00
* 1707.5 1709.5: -0.02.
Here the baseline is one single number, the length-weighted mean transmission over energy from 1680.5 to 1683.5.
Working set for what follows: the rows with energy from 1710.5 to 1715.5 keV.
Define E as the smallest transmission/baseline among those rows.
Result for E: 0.81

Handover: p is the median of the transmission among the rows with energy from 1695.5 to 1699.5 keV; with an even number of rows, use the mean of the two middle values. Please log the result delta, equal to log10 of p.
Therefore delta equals 2.521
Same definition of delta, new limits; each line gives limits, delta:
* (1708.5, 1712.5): 2.529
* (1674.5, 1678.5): 2.570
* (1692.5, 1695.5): 2.524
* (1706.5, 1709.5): 2.547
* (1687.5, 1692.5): 2.537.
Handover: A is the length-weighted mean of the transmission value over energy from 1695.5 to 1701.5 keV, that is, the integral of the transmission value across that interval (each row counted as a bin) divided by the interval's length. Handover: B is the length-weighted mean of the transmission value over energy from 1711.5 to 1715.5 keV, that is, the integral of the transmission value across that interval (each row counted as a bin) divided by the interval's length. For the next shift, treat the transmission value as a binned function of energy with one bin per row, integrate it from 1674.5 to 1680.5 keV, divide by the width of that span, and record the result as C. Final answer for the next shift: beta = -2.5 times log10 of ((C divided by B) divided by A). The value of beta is 6.15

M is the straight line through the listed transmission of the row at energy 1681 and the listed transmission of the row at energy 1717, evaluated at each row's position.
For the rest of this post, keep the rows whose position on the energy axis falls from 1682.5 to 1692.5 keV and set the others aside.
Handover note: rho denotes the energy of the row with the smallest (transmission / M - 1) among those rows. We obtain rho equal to 1692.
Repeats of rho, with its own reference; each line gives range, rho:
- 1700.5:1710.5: 1704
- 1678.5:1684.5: 1679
